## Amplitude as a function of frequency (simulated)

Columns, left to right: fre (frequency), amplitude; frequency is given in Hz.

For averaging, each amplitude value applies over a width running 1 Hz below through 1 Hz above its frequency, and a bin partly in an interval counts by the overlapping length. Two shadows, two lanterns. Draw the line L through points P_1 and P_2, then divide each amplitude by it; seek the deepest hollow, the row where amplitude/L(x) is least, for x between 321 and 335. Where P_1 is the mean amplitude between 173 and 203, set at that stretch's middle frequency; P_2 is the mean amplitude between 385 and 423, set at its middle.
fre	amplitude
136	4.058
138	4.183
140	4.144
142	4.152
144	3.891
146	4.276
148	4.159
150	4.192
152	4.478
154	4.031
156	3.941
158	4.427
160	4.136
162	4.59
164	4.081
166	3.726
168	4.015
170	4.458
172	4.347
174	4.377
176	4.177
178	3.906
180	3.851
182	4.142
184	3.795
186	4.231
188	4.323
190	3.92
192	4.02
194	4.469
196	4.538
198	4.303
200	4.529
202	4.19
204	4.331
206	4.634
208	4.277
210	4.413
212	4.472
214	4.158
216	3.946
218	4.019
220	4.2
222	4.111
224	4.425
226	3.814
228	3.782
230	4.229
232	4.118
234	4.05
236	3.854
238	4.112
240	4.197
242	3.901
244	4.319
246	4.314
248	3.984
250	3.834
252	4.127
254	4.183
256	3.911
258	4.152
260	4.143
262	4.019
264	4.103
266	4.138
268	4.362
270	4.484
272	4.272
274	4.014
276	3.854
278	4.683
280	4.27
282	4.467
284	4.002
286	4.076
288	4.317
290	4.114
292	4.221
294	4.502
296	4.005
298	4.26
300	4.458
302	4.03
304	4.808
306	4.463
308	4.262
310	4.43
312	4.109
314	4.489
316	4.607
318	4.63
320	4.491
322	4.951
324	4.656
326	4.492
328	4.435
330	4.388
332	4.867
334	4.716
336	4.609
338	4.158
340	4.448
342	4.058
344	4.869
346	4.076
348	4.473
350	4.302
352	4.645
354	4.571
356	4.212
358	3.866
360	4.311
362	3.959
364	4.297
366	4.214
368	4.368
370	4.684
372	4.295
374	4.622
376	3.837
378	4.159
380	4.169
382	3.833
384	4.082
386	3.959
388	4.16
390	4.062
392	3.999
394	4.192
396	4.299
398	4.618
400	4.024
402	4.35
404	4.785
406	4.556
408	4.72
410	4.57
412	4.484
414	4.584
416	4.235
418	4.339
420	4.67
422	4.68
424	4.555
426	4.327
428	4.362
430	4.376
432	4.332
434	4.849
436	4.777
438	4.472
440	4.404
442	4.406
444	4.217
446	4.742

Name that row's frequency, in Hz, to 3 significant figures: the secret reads 330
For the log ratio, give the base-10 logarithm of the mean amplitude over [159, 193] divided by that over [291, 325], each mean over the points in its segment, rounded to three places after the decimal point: -0.032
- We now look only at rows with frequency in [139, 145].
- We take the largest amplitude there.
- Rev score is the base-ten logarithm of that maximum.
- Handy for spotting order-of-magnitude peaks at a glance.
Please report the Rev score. 0.618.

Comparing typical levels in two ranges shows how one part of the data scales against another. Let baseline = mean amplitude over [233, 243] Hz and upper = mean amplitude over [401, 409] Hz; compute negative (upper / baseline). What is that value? -1.14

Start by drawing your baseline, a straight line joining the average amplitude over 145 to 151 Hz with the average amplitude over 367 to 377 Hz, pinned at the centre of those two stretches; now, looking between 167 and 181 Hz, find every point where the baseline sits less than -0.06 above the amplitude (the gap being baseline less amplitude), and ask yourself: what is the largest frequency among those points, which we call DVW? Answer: 174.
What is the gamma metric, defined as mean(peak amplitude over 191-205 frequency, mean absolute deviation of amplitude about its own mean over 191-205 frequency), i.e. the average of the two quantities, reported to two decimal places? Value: 2.34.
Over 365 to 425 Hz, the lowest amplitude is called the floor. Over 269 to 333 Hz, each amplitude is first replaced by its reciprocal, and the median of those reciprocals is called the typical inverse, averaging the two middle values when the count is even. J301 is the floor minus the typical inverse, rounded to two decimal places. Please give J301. 3.61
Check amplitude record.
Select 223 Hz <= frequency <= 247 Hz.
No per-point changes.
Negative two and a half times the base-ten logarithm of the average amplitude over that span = -1.53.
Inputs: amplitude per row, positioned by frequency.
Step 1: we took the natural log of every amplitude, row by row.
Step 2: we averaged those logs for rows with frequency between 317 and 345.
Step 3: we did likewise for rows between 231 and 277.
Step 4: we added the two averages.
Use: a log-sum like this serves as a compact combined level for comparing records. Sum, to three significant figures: 2.93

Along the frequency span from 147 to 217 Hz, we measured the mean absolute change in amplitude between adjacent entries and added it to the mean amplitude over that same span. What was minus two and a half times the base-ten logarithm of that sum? -1.63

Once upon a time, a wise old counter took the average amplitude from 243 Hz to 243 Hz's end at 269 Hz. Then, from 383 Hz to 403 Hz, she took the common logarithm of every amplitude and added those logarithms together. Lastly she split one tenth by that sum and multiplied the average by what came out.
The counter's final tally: 0.07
